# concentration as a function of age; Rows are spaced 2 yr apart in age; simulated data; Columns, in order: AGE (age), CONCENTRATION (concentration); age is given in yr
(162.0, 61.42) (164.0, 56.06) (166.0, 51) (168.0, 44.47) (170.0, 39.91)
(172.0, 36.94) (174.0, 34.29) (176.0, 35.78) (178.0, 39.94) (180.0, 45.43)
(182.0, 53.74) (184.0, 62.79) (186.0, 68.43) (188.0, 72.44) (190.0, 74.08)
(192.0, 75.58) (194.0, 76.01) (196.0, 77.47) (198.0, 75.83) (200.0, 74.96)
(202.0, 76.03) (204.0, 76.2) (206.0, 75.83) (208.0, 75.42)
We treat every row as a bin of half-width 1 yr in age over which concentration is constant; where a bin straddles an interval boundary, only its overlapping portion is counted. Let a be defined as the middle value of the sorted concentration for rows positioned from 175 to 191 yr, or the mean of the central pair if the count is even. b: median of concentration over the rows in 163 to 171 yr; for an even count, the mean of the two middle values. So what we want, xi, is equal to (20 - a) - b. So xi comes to -86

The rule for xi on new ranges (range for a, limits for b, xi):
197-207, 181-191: -124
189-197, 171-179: -92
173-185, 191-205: -99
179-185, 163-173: -78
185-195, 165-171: -99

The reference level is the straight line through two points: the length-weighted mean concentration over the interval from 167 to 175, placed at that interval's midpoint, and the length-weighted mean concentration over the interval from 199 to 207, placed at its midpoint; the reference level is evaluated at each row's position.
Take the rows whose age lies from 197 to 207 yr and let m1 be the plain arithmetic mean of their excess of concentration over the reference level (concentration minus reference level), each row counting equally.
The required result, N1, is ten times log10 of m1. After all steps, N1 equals 1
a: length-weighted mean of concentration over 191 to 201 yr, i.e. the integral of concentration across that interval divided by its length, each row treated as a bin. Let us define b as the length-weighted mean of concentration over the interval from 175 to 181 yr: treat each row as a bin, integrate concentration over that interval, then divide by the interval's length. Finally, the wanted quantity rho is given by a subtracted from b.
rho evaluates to -36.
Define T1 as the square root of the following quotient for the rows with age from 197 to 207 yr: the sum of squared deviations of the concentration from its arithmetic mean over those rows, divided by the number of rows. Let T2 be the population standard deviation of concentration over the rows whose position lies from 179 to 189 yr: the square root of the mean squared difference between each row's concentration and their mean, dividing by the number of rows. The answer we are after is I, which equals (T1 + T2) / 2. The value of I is 5.1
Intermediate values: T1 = 0.4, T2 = 9.8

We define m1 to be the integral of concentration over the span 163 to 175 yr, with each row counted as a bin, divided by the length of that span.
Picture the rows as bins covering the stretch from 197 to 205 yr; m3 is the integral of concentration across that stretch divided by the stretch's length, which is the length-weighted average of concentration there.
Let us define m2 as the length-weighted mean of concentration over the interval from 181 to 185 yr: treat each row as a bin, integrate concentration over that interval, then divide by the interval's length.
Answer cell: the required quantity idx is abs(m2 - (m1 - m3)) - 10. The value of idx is 80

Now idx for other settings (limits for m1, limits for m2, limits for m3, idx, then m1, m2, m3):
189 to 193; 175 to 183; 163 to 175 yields 3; 75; 44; 44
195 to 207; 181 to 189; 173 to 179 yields 15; 76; 64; 37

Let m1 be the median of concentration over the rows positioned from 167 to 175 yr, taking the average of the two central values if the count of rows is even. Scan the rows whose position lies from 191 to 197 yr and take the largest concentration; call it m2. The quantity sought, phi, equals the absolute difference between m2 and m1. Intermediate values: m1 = 38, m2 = 77.47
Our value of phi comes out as 39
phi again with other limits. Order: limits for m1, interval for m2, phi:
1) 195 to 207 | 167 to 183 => 22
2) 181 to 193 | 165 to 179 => 19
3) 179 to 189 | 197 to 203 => 13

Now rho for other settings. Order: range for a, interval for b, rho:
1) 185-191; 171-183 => -31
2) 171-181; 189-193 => 36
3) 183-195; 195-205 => 5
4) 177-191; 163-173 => -14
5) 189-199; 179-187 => -18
